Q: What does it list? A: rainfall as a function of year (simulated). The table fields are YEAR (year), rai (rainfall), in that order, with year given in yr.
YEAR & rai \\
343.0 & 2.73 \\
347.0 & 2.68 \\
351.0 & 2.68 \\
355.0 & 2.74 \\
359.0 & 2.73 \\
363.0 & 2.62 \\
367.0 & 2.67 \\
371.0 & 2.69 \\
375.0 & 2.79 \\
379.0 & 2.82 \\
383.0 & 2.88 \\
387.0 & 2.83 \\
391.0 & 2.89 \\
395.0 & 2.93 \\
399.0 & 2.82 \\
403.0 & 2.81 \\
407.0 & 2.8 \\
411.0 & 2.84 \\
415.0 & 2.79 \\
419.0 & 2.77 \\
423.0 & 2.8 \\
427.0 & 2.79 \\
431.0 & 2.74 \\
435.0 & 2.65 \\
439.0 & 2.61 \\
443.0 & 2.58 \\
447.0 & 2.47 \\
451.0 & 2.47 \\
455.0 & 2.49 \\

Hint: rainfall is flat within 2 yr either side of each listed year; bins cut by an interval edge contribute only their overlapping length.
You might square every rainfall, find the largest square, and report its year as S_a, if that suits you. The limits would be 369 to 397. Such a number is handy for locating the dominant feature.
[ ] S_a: 395.0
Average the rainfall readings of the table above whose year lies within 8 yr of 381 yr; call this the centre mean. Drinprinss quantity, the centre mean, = 2.83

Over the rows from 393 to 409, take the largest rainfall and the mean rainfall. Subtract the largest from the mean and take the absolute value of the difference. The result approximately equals 0.090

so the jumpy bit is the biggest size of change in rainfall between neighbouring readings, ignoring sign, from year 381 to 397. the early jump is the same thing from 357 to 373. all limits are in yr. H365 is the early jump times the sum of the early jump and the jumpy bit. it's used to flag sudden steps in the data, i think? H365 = 0.019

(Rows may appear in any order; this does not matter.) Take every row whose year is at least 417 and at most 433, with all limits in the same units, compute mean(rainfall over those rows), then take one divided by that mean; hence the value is 0.360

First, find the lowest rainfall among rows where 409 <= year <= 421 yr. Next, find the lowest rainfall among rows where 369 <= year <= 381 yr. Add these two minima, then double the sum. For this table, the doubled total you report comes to 10.9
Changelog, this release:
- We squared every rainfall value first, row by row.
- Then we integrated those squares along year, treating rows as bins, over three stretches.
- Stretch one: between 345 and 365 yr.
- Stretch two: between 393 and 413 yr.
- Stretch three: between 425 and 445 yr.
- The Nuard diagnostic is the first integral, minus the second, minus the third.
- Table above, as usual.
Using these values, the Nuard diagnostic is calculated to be -160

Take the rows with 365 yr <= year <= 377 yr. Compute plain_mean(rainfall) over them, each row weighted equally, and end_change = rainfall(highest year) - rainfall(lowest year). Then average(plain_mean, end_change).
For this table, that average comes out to 1.42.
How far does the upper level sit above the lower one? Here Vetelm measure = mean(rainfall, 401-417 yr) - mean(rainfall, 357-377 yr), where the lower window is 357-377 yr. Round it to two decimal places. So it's 0.11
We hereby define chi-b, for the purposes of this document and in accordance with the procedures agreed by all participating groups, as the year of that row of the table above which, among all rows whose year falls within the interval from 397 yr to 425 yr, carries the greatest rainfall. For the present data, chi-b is 411.0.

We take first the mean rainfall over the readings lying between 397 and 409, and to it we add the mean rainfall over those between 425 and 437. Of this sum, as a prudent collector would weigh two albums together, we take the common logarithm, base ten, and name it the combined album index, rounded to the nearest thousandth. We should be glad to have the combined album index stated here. 0.743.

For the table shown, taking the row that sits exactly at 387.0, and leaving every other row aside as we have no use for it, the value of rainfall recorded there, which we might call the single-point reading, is 2.83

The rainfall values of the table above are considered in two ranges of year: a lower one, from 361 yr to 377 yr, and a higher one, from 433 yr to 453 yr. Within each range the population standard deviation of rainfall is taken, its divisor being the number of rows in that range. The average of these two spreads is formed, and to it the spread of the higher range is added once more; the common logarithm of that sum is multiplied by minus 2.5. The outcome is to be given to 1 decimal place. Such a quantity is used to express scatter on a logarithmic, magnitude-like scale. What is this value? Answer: 2.1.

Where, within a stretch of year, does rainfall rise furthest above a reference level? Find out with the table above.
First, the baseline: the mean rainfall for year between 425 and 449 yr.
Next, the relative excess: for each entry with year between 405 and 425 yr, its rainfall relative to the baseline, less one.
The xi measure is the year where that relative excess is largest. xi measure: 411.0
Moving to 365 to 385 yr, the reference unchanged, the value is 383.0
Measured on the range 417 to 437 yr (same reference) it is 423.0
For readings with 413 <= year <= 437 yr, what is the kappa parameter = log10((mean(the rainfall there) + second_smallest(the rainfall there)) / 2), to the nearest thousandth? 0.439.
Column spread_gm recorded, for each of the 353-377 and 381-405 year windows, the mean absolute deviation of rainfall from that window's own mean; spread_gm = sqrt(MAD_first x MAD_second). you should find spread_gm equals 0.043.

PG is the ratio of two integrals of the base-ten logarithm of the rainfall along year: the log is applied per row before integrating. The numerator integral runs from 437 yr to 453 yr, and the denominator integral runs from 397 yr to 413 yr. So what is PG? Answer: 0.90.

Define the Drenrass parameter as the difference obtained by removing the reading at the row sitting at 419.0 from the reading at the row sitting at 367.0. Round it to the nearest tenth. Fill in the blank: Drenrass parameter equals -0.1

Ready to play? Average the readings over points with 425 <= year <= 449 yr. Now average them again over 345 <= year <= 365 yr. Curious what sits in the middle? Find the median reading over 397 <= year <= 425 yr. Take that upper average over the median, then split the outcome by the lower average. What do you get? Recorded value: 0.351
